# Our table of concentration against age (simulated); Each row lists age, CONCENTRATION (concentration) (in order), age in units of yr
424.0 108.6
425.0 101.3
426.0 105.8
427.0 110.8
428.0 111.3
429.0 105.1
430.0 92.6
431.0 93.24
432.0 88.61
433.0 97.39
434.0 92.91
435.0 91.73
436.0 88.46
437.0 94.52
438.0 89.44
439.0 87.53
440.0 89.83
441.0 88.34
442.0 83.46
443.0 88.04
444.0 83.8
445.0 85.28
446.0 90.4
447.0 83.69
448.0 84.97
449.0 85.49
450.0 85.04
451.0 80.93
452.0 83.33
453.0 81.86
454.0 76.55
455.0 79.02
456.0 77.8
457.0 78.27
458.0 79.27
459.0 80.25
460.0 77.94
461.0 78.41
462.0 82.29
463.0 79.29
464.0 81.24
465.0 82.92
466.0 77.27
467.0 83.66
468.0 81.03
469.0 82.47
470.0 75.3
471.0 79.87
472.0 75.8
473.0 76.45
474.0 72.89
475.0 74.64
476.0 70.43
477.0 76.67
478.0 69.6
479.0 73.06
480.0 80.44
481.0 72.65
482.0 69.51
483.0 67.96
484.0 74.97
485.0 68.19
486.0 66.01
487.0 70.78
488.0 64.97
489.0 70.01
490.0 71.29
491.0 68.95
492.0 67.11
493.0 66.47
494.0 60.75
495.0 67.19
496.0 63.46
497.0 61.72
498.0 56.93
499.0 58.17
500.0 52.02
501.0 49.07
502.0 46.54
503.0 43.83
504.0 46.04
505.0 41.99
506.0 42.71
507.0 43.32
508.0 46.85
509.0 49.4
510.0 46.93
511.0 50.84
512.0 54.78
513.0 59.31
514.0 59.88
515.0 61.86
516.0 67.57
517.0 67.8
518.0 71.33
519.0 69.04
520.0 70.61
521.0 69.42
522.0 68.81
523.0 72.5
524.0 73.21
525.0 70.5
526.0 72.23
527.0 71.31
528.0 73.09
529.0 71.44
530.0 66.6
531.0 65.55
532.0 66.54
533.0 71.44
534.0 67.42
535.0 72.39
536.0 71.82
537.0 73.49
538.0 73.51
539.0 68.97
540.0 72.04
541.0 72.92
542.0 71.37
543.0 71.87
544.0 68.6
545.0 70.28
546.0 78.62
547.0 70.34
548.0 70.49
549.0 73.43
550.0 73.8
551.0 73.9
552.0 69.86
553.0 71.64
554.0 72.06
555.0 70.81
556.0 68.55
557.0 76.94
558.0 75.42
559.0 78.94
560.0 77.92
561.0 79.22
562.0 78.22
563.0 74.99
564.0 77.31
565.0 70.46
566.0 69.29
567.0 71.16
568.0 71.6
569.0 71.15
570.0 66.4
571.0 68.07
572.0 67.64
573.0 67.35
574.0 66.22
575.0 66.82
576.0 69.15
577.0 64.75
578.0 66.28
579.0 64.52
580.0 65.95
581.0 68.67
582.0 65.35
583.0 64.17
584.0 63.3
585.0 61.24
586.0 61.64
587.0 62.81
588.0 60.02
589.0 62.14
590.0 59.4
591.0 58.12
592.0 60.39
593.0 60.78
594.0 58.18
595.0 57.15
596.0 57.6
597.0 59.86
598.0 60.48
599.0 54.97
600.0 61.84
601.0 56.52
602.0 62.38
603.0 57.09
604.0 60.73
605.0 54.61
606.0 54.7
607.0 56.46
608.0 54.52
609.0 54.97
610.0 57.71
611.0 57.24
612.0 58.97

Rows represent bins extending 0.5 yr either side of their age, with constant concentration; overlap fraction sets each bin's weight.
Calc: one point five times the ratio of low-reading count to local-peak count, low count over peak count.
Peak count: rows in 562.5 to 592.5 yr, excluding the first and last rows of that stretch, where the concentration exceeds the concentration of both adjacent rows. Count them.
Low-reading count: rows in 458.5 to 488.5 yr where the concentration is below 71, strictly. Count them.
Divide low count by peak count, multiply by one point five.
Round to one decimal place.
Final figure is 1.5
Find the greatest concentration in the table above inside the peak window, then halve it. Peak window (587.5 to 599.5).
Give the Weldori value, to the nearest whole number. 31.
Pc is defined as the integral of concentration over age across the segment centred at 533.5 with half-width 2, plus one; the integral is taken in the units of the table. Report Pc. 279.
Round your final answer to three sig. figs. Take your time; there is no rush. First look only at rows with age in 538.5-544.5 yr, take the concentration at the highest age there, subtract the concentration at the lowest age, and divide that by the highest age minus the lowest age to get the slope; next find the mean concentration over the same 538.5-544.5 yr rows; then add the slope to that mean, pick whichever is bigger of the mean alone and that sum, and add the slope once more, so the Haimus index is 70.9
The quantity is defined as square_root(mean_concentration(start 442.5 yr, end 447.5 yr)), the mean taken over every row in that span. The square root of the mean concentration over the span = 9.29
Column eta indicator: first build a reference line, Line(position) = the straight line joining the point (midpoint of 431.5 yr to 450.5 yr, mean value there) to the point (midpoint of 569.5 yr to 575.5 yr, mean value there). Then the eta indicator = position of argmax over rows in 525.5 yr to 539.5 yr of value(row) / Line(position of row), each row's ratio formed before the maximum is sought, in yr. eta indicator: 538.0 yr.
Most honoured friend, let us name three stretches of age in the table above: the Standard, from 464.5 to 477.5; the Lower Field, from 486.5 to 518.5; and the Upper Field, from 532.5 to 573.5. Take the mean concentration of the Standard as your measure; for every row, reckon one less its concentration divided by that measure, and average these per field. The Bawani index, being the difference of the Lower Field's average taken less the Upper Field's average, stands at 0.2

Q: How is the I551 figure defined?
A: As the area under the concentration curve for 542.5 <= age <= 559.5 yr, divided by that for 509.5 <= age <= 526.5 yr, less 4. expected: -2.88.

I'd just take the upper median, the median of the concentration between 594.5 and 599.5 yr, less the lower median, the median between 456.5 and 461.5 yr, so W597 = -21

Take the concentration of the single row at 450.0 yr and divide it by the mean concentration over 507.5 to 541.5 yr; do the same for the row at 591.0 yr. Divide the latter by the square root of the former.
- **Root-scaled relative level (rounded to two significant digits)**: 0.77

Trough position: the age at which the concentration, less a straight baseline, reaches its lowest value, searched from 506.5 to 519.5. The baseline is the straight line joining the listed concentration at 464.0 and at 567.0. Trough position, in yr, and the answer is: 507.0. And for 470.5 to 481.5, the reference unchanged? 478.0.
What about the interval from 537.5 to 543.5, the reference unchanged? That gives 539.0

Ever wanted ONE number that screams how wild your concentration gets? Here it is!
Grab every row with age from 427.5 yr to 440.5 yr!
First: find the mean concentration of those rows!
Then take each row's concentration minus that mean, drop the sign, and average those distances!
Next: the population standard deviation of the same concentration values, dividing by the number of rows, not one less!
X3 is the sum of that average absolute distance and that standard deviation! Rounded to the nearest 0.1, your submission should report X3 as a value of 11.6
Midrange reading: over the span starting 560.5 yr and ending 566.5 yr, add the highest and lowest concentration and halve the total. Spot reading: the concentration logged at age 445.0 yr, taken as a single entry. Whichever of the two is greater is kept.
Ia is 85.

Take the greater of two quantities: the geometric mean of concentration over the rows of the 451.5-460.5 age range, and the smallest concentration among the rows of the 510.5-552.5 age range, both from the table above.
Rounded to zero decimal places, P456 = 79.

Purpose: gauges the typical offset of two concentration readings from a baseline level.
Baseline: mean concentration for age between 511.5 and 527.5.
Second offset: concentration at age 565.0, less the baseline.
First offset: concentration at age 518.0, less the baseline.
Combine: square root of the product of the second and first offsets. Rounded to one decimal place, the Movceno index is 3.4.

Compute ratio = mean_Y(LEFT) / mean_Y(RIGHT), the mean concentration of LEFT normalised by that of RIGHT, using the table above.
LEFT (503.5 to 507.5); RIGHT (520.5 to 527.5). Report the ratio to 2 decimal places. 0.61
